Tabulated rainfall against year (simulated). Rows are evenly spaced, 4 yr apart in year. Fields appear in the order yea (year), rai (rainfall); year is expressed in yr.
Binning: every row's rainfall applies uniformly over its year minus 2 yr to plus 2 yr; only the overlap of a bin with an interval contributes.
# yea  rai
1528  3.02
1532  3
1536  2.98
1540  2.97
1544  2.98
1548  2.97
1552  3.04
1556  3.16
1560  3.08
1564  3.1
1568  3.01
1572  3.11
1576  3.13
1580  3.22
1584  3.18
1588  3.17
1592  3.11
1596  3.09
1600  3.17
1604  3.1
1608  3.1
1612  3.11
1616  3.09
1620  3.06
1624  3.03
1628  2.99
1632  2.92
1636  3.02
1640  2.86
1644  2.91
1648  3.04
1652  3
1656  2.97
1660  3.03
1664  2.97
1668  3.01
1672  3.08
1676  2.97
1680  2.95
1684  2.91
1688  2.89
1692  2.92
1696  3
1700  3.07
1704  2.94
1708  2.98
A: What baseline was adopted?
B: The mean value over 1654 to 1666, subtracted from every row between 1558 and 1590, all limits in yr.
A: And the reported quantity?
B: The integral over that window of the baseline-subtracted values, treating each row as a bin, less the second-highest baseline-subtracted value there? 4.1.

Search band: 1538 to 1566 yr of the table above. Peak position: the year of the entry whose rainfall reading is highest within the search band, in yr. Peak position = 1556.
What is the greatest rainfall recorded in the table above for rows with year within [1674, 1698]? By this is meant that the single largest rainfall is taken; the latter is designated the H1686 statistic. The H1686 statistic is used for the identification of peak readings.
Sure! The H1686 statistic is 3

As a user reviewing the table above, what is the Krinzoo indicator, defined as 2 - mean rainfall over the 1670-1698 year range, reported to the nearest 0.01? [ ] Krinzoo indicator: -0.96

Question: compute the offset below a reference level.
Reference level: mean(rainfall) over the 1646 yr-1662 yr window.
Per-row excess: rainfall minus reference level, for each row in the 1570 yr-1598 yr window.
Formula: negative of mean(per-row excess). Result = -0.13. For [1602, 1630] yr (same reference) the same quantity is -0.06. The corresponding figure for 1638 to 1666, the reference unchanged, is 0.04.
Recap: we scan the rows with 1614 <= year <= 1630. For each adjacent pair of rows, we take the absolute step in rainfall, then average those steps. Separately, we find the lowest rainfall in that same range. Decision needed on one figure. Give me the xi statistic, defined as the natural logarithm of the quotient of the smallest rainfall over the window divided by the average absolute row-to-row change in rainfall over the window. 4.50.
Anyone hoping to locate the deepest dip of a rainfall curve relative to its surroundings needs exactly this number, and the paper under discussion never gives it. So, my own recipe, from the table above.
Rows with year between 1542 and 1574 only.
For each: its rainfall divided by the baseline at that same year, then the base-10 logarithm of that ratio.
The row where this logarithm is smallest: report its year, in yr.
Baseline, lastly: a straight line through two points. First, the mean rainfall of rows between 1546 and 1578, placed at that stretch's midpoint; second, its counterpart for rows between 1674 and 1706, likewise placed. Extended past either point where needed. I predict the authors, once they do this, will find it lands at 1548 yr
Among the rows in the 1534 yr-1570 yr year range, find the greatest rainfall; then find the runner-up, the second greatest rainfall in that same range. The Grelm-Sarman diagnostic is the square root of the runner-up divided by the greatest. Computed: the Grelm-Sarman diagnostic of 0.990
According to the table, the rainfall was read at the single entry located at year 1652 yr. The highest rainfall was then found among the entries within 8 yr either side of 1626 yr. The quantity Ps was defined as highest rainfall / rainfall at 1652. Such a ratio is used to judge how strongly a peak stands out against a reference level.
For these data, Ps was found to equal 1.02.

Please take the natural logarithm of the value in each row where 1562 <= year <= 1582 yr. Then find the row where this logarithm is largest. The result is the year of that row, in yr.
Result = 1580 yr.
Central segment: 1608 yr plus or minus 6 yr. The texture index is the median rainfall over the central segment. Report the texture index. 3.10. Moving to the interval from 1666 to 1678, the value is 3.01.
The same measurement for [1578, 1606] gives 3.17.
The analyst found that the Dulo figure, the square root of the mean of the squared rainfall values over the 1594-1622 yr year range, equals 3.10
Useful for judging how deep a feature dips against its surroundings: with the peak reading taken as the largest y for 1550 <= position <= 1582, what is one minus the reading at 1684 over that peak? 0.10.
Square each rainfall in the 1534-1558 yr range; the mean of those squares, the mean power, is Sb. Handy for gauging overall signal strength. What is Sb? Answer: 9.1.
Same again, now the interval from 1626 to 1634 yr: 8.7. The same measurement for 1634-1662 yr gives 8.9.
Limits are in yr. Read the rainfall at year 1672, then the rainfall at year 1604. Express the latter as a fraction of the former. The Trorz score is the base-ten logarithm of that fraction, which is 0.0028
